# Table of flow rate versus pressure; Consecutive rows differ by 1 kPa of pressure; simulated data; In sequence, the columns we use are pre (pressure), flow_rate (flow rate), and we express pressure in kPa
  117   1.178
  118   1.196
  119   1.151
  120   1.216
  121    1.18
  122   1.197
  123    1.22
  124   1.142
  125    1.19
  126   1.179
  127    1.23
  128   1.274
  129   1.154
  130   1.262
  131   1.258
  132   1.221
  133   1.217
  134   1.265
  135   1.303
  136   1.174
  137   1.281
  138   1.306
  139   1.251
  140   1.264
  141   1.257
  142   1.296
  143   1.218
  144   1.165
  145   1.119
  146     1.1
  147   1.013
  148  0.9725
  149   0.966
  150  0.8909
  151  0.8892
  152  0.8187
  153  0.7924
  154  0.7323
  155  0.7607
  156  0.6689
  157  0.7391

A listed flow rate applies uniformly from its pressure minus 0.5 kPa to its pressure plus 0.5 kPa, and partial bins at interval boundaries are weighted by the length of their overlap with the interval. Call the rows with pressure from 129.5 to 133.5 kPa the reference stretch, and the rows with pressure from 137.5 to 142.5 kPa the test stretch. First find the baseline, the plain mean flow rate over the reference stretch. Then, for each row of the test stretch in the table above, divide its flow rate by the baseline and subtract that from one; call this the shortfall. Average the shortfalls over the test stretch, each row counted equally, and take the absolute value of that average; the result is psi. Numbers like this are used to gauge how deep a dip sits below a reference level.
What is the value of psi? 0.028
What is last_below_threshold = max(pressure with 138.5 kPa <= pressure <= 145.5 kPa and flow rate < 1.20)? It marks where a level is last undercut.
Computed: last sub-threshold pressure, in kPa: 145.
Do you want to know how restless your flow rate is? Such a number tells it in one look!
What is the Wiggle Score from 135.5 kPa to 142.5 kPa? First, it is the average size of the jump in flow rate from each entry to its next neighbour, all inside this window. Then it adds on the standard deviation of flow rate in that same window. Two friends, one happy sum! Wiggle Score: 0.08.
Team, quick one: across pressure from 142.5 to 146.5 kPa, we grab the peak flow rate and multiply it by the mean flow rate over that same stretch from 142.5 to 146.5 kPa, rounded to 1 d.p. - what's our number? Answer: 1.4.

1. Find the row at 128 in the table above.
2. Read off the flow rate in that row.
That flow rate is 1.274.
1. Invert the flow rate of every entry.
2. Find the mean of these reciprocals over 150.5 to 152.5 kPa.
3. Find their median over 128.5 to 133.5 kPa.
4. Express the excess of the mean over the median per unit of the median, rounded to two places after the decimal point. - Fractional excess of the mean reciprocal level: 0.43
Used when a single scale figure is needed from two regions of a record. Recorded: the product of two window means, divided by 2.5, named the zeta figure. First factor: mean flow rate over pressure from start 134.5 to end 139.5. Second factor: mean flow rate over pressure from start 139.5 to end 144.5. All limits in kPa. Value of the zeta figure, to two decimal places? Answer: 0.63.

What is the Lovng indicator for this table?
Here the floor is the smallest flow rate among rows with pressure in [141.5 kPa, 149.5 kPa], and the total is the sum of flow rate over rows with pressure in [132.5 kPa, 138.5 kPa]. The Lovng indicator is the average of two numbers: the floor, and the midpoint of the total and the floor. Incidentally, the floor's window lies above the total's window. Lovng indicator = 2.6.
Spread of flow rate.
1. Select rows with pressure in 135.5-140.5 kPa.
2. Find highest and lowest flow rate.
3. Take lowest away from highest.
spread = 0.13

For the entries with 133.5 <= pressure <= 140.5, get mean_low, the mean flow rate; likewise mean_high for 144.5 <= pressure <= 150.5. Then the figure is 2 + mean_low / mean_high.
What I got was 3.25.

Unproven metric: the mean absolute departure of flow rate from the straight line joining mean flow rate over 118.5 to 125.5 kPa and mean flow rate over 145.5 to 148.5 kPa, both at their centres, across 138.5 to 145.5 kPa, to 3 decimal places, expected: 0.164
